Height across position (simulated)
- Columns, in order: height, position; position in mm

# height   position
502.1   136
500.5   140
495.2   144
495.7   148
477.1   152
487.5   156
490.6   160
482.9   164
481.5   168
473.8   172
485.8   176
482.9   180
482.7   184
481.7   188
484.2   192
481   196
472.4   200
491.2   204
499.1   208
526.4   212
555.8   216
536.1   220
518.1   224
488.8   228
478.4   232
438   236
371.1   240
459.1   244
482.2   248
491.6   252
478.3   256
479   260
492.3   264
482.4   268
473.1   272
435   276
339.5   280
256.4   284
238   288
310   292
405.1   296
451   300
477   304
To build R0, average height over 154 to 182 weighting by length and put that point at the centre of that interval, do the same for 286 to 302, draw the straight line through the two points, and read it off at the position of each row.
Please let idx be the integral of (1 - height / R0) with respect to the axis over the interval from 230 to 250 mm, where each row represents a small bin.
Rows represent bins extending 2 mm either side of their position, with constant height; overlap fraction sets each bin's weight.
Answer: -2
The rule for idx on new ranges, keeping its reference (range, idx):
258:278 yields -5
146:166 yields 0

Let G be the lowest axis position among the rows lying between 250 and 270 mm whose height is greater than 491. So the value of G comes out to 252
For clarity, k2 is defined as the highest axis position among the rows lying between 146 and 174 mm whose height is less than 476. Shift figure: 172 mm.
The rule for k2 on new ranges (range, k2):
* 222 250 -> 244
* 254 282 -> 280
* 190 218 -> 200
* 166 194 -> 172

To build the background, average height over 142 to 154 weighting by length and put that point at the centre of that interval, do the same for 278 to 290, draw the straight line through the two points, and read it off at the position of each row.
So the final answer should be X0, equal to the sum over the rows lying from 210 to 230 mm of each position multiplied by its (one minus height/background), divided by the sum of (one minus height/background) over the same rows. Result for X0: 219.8 mm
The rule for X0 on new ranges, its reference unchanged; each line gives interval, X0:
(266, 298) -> 278.3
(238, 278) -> 260.8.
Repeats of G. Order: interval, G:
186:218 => 204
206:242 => 208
